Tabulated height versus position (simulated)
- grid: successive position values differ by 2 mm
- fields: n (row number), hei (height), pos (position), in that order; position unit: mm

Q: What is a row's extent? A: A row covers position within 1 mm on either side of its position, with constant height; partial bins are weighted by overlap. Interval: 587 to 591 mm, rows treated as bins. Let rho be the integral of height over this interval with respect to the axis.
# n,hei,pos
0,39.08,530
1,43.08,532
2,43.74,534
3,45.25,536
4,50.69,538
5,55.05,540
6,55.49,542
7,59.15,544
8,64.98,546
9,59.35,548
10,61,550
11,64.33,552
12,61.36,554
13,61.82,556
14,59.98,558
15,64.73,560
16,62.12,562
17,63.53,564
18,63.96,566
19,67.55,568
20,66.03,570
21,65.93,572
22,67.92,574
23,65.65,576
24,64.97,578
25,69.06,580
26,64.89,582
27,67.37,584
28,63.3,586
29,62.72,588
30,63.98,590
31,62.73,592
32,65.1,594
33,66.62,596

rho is 253.4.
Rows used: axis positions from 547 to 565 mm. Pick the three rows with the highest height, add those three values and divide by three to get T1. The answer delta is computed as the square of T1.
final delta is 4121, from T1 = 64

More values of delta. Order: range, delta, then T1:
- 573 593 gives 4640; 68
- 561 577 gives 4511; 67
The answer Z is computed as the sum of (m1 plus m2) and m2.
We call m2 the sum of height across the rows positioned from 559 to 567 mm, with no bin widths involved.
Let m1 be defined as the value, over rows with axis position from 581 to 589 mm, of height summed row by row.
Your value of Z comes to 767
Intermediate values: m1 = 258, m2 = 254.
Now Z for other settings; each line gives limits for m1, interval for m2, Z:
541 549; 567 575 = 774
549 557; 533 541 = 638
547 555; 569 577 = 777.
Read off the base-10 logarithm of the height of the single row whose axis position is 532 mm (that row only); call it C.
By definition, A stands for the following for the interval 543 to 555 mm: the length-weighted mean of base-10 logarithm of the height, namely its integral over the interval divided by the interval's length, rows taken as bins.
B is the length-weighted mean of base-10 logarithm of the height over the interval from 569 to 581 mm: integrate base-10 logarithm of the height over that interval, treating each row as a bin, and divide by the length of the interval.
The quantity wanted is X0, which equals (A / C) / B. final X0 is 0.601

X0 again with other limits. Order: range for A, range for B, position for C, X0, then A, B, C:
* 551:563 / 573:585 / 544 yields 0.555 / 1.795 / 1.82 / 1.77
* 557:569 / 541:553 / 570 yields 0.556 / 1.803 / 1.78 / 1.82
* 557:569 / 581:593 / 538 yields 0.585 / 1.803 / 1.81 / 1.70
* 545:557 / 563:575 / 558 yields 0.555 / 1.793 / 1.82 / 1.78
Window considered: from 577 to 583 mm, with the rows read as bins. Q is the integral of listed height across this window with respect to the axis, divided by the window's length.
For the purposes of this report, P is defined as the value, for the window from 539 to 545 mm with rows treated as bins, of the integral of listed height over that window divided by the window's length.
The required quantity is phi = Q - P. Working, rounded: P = 57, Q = 66.3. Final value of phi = 10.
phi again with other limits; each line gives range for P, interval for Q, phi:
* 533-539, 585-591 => 17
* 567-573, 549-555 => -4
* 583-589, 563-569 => 1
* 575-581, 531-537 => -23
